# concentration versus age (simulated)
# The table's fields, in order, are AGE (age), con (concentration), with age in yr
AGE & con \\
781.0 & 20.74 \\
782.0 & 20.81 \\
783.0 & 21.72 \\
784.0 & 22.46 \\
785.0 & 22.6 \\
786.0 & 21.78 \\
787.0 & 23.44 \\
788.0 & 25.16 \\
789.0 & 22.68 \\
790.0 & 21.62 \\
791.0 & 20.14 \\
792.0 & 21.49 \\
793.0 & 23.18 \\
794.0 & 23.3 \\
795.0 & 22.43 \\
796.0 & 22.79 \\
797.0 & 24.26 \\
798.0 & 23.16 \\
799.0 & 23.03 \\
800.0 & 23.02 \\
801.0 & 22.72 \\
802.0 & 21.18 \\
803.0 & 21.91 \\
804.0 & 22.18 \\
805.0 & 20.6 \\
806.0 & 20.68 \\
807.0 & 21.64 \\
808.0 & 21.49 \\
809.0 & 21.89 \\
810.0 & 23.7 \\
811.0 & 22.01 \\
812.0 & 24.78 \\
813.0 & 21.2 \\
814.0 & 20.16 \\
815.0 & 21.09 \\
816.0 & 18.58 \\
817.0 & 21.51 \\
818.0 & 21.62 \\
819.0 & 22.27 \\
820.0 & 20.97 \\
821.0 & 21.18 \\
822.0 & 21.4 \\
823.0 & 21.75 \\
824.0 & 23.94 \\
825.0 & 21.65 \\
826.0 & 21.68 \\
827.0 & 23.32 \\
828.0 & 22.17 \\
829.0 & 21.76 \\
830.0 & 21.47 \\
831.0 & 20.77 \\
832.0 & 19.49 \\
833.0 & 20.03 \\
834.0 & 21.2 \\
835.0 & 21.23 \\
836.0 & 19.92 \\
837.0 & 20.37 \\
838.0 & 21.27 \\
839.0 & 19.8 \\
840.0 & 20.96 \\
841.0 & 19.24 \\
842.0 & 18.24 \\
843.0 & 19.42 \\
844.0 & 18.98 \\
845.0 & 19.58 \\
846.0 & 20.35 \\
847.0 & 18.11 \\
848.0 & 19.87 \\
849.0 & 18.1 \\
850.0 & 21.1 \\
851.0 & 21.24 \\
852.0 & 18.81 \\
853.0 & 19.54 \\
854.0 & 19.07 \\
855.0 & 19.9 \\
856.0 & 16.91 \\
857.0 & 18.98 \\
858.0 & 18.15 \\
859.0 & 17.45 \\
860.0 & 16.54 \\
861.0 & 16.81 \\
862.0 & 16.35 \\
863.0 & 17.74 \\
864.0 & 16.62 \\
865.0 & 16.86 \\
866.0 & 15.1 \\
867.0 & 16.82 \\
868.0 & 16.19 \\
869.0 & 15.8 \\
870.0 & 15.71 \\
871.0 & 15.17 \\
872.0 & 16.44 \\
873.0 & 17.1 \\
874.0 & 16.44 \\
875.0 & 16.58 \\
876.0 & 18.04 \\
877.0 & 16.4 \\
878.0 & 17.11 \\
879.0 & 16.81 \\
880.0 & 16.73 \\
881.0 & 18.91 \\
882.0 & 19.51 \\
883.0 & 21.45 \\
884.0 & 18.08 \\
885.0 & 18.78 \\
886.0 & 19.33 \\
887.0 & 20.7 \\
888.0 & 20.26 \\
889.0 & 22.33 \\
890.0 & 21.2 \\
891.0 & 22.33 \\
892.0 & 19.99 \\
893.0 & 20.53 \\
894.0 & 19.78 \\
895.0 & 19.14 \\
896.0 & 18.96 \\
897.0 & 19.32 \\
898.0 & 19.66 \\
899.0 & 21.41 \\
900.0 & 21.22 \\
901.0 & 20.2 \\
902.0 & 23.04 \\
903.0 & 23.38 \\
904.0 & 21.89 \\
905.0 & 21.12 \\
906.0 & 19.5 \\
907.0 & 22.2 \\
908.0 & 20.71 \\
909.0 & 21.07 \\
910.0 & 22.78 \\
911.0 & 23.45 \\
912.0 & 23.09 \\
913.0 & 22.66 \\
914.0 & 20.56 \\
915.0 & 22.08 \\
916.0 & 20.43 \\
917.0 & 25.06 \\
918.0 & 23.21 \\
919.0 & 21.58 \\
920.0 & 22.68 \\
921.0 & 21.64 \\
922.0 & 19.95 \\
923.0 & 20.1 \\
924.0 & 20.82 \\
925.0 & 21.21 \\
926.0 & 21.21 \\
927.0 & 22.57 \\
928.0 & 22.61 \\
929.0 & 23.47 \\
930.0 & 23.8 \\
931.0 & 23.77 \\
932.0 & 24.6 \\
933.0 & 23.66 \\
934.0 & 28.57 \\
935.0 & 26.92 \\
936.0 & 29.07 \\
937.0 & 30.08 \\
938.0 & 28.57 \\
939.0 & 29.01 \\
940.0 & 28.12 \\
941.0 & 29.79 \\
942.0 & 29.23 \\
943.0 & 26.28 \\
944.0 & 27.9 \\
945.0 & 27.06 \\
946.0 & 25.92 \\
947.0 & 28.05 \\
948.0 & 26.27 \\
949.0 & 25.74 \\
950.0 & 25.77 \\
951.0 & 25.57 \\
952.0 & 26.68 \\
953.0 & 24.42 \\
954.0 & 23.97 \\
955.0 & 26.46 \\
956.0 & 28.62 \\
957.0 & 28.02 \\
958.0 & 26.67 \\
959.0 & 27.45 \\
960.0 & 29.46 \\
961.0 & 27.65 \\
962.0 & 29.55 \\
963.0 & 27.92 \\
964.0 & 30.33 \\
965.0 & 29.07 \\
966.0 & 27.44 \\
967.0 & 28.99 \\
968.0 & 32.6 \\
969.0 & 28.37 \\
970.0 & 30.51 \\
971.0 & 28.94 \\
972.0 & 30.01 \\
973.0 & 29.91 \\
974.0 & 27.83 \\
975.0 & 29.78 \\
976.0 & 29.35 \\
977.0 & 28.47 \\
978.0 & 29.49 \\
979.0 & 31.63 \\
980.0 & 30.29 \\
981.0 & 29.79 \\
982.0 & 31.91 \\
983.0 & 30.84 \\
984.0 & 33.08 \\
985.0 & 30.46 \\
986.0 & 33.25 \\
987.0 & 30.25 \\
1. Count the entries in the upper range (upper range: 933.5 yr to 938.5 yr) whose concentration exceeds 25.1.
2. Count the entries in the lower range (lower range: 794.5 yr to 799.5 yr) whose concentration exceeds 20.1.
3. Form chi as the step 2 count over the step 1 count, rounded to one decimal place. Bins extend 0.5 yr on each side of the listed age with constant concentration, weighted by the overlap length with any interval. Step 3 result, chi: 1.0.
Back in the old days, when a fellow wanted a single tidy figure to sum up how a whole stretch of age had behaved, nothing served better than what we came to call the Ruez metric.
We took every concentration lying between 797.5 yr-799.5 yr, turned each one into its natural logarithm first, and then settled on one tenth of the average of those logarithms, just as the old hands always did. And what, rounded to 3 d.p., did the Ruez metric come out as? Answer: 0.314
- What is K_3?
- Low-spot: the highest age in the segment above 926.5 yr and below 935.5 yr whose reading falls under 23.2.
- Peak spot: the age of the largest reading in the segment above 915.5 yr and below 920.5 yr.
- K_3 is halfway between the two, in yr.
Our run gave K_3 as 922.5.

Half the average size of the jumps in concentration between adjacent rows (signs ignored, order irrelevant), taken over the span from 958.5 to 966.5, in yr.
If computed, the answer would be 0.90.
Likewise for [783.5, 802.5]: 0.51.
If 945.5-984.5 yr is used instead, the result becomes 0.77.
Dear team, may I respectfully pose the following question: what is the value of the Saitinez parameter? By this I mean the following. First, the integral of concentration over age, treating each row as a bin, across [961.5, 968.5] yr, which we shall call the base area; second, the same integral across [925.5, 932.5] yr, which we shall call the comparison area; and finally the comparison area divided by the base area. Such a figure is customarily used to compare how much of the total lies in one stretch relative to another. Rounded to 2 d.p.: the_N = 0.79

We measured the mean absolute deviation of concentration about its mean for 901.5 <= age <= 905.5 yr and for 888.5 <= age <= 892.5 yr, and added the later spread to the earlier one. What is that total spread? 1.72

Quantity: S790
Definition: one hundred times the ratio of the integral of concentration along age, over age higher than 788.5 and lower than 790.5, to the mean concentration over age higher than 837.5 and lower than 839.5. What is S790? 216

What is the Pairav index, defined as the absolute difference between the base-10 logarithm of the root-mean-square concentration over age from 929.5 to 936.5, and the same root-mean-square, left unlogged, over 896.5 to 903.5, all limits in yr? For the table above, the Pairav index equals 19.8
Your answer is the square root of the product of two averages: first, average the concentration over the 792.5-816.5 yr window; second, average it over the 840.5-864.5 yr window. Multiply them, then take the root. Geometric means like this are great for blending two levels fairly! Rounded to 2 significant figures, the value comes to 20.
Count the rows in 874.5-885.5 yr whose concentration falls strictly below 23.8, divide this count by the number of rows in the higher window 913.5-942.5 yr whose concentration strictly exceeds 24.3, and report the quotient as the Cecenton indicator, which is 1.00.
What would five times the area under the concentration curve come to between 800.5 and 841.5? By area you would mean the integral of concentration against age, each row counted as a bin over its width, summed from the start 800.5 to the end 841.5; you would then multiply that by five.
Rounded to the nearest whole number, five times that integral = 4384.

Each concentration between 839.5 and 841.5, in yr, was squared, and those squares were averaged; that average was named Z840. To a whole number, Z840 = 405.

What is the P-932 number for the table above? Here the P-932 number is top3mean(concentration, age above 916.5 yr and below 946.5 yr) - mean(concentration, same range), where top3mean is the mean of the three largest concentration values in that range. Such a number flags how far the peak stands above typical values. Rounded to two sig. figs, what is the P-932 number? 4.8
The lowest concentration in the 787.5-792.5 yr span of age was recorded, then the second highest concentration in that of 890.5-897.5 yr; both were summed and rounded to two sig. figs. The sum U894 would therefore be 41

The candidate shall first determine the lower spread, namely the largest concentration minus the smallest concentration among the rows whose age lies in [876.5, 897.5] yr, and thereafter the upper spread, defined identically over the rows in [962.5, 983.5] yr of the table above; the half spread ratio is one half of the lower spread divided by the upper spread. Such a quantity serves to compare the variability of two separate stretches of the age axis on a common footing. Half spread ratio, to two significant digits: 0.57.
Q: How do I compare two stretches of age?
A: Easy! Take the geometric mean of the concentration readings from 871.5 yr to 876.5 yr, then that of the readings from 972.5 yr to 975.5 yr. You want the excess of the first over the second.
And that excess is -12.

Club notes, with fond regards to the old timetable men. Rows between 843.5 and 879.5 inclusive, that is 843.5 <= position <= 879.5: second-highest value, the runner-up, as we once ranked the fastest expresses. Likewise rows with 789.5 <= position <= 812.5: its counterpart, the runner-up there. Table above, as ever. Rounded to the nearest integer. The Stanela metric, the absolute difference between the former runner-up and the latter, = 3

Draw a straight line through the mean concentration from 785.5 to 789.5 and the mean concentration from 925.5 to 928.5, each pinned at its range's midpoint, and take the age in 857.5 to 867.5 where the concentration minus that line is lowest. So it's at 866.0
